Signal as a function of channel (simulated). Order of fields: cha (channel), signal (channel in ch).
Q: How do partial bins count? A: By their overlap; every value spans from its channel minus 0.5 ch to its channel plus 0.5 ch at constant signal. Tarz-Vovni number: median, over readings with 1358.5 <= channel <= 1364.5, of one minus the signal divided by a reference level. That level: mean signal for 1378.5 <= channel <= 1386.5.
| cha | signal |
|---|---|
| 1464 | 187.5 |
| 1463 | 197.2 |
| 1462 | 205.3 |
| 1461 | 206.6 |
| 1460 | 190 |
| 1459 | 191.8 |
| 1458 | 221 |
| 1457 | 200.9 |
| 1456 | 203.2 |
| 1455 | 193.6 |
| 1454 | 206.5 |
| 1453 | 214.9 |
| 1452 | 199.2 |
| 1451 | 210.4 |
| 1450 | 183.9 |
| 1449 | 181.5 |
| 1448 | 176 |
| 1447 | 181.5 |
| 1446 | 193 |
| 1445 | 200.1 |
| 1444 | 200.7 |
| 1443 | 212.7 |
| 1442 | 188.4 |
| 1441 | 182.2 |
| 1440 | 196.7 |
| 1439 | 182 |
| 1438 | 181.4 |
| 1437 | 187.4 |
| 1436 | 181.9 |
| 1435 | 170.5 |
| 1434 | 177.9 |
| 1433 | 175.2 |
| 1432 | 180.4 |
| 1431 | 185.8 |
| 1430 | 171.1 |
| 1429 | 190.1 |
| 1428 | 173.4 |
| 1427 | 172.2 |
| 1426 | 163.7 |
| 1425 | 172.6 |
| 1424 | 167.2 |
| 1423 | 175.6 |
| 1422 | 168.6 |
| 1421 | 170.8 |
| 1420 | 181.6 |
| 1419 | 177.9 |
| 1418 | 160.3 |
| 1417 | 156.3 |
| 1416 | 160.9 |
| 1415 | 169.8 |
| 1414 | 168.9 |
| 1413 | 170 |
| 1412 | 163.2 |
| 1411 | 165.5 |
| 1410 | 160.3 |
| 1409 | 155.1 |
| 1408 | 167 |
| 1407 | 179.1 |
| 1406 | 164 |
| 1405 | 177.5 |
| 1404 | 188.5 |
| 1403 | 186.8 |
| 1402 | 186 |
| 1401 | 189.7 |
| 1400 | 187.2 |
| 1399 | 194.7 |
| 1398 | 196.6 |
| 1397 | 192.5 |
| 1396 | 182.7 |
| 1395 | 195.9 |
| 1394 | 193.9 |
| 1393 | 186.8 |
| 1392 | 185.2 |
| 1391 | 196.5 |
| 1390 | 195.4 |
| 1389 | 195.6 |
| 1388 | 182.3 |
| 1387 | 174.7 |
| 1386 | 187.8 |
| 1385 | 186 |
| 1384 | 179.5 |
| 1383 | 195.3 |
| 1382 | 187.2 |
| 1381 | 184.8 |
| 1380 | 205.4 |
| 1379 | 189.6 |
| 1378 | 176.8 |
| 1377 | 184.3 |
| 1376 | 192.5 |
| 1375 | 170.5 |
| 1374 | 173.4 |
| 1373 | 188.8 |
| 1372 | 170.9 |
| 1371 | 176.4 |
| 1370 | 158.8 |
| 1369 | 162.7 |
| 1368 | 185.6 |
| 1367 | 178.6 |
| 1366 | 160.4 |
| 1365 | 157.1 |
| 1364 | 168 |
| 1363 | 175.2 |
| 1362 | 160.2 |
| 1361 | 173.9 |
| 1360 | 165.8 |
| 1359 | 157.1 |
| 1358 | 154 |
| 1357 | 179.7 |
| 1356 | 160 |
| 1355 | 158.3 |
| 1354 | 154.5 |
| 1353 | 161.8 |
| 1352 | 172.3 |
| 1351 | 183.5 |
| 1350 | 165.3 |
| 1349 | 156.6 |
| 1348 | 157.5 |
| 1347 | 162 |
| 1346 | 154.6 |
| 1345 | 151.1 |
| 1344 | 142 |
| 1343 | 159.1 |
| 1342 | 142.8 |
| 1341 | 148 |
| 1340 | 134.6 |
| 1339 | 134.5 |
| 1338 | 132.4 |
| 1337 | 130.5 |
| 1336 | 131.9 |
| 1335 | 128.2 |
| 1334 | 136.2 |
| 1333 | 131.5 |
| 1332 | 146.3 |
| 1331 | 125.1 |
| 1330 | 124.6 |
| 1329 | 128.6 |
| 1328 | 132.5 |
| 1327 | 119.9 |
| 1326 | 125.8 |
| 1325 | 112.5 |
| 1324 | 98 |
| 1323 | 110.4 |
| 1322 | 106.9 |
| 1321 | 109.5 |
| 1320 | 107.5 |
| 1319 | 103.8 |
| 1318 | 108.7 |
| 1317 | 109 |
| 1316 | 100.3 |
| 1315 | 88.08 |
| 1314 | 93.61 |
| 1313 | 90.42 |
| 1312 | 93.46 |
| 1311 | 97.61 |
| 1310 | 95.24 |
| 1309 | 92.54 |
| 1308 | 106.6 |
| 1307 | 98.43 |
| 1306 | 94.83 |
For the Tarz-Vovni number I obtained 0.12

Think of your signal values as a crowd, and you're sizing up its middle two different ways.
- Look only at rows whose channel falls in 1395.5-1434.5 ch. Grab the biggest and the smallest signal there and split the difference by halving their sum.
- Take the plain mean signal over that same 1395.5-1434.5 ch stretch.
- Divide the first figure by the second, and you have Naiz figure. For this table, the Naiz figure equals 1.00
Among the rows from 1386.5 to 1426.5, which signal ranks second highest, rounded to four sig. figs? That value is 196.5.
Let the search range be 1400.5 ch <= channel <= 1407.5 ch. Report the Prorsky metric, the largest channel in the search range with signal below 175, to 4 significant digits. 1406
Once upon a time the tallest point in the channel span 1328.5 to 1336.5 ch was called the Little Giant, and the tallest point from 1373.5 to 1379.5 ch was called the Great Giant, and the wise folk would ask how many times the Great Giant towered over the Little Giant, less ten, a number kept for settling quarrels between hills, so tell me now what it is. -8.7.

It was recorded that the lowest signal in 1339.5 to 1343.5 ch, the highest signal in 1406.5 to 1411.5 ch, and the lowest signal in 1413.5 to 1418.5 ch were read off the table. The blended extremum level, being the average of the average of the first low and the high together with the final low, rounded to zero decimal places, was 157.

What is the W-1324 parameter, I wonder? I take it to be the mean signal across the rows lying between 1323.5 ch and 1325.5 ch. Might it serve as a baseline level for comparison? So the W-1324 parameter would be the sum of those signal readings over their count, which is 105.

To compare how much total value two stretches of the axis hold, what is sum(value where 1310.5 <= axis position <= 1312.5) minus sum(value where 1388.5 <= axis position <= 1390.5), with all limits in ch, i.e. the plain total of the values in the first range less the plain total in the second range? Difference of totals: -200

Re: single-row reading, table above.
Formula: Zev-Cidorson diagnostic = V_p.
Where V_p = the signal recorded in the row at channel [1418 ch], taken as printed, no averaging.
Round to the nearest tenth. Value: 160.3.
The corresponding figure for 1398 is 196.6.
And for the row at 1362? 160.2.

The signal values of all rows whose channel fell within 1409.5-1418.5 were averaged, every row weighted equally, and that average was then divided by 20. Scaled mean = 8.2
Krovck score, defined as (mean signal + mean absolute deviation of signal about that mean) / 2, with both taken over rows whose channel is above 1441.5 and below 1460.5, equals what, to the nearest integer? 104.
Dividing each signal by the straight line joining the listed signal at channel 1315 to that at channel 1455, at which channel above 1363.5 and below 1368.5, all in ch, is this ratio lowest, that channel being 1365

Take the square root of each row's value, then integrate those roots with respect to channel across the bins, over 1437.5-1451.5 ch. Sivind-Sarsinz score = 193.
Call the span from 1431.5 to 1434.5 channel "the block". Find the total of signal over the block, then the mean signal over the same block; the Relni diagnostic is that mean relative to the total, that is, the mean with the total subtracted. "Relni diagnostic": -356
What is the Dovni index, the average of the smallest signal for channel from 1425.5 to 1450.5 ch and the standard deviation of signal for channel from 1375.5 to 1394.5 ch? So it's 86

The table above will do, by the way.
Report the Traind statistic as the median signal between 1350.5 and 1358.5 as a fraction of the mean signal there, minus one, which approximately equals -0.028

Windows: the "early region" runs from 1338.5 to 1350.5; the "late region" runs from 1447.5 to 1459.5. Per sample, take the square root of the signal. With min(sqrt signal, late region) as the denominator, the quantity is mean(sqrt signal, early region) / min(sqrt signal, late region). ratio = 0.92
